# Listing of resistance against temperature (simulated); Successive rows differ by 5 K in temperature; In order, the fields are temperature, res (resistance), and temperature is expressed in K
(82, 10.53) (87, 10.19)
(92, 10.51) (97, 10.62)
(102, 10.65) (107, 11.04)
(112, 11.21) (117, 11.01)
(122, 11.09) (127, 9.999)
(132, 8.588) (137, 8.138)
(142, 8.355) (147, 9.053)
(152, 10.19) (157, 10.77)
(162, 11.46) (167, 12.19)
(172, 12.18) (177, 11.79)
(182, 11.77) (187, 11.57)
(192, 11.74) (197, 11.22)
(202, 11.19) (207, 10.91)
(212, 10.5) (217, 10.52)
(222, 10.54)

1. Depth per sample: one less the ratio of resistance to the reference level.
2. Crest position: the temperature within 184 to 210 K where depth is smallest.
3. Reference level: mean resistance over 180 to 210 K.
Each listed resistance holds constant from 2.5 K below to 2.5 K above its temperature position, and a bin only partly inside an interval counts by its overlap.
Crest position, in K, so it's 192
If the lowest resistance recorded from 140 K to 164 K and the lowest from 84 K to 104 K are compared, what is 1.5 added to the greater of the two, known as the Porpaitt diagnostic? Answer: 11.7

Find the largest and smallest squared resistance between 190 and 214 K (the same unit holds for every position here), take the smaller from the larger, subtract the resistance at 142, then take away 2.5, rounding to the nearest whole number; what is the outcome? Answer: 17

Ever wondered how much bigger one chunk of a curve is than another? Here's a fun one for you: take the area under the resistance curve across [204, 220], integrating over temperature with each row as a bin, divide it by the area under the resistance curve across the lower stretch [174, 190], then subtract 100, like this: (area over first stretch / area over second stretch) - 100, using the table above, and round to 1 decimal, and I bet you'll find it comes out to -99.1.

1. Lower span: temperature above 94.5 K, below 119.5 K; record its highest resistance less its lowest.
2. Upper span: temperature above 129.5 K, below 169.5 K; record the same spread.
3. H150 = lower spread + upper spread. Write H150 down 4.6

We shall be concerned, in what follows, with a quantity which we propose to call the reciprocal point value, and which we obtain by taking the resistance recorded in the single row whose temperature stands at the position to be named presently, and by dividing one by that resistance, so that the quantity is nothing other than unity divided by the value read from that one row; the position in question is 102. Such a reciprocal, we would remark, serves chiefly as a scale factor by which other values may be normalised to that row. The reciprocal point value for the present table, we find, 0.0939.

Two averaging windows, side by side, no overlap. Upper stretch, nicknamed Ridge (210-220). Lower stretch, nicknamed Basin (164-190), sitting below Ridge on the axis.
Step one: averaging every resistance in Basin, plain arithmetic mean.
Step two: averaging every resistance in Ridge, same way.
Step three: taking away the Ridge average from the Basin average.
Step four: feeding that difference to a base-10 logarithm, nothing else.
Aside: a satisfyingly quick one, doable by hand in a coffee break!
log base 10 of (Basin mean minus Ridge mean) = 0.14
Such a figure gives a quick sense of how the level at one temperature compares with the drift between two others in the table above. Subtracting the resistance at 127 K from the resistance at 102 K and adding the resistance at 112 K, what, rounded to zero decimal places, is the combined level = 12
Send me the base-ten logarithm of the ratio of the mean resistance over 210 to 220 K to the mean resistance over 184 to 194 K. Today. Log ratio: -0.04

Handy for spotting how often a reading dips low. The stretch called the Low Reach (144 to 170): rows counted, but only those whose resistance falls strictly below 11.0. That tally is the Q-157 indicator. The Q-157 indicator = 3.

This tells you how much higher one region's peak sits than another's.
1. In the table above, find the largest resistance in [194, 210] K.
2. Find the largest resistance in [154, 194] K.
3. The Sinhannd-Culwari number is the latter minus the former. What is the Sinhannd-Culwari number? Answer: 1.0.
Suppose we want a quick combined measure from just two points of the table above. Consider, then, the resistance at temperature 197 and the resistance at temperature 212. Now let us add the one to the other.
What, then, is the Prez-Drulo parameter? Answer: 21.7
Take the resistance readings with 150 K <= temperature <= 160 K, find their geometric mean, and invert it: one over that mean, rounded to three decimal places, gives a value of 0.095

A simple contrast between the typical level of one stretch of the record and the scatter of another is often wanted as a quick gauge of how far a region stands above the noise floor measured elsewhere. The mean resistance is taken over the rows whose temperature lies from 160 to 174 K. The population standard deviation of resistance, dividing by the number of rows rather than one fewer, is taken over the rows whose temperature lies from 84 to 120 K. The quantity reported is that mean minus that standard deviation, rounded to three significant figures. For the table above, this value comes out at 11.6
